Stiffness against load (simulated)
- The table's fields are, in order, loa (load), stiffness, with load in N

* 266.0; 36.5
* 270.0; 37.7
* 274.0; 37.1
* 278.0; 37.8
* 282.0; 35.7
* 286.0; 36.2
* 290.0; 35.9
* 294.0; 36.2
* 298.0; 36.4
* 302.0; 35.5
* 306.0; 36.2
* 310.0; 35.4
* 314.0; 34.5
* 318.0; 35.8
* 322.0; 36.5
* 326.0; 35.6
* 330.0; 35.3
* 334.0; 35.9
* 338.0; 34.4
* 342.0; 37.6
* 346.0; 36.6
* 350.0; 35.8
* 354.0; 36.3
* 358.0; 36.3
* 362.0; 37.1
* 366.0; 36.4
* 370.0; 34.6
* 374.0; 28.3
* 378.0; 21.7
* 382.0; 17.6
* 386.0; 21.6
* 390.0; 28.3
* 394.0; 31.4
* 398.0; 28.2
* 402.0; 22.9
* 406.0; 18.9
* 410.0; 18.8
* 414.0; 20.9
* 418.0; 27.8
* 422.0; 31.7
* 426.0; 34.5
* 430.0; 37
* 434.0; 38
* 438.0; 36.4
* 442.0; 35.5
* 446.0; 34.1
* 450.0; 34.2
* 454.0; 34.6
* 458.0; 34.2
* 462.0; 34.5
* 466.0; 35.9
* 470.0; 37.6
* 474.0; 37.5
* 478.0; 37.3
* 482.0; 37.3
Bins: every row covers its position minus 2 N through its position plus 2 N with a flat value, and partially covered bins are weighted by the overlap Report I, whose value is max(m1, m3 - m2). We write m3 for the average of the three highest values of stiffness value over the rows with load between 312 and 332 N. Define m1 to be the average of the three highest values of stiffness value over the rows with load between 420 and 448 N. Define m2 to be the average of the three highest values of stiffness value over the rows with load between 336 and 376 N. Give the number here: 37.1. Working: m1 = 37.13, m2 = 37.1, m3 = 36.0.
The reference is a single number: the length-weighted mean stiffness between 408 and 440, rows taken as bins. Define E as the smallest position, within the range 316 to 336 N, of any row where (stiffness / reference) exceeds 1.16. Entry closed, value 318.0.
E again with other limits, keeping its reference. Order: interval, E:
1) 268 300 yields 270.0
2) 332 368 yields 334.0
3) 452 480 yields 466.0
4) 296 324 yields 298.0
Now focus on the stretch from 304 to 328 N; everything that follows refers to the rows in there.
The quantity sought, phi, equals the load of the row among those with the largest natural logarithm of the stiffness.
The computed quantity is 322.0 N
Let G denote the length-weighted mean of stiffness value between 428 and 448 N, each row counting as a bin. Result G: 36.2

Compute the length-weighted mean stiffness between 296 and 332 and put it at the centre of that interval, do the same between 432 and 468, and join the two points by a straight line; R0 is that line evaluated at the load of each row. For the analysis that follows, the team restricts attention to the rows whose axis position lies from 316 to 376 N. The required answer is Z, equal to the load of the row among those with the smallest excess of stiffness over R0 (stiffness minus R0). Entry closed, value 374.0 N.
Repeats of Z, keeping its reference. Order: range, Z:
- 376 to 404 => 382.0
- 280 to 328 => 314.0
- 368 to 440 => 382.0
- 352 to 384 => 382.0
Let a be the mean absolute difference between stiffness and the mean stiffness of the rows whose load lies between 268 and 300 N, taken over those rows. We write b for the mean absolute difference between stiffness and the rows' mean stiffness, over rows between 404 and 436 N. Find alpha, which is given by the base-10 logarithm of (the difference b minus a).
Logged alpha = 0.8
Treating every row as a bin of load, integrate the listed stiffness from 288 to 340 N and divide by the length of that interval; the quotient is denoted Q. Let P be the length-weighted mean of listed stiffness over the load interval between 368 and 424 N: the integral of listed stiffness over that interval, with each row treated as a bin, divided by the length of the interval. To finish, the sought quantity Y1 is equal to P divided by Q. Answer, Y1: 0.7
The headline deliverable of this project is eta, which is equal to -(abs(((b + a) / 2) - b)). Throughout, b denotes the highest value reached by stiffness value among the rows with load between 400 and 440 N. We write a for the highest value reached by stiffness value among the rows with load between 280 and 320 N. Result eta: -0.80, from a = 36.4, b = 38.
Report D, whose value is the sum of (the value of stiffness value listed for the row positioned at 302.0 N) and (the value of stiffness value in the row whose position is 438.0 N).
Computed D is 71.9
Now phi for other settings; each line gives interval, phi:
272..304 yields 278.0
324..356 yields 342.0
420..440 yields 434.0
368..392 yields 370.0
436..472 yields 470.0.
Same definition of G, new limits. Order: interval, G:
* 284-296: 36.1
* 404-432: 27.1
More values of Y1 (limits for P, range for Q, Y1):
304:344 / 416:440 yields 1.0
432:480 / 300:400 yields 1.1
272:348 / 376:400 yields 1.5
